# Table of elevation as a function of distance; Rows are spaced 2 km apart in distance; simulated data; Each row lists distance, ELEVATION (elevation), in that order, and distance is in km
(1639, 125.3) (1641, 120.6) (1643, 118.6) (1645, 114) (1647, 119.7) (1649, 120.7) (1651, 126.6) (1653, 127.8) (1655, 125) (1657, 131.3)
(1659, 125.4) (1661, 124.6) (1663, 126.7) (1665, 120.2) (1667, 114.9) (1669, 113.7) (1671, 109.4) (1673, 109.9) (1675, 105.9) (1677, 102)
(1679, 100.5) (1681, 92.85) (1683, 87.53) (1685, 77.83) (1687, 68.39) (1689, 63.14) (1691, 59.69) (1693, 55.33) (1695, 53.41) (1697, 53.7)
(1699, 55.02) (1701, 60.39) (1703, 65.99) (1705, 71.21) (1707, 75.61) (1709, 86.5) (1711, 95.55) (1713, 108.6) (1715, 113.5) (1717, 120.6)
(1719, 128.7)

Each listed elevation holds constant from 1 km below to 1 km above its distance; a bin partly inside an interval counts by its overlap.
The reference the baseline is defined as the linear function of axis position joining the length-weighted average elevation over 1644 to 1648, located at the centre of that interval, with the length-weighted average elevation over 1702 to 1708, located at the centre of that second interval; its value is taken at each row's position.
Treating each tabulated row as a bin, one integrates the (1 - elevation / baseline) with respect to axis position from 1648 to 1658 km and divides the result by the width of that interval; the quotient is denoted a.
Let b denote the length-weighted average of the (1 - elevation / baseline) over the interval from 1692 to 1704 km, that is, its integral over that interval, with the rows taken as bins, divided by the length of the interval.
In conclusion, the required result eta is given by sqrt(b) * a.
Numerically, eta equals -0.067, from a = -0.13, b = 0.247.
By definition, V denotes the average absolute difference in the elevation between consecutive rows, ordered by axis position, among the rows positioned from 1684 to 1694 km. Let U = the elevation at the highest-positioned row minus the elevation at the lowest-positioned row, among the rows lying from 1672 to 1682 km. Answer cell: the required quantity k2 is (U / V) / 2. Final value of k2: -1.5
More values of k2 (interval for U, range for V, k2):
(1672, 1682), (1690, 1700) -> -4.3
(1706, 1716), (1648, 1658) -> 4.7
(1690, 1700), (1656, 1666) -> -0.6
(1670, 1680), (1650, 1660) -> -1.1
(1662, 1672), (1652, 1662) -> -2.2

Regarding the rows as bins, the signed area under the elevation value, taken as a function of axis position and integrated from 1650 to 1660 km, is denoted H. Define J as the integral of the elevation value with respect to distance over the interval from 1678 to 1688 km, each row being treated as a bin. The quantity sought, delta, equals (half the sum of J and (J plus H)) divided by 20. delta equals 75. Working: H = 1272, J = 854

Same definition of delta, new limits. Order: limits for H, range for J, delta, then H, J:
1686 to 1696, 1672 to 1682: 66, 600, 1022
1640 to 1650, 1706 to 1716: 78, 1187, 960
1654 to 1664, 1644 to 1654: 93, 1266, 1218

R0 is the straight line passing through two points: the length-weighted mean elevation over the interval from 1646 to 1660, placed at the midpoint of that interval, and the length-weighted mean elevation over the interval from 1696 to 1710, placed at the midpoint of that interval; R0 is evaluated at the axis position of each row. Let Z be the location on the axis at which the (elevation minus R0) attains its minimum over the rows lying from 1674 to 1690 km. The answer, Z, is 1689 km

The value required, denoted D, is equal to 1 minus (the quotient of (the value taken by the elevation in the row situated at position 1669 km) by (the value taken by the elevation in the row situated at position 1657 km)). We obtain 0.1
